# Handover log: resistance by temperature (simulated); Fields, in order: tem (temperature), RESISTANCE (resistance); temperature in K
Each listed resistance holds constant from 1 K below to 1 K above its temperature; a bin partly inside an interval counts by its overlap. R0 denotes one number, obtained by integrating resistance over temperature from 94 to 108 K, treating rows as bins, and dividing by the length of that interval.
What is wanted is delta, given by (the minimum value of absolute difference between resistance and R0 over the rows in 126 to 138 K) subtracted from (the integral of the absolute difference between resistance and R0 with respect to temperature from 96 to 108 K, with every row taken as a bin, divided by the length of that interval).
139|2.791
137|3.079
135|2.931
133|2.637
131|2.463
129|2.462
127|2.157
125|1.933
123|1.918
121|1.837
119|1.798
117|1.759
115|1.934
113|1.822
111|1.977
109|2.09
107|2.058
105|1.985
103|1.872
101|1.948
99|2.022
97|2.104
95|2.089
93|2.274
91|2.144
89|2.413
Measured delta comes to -0.08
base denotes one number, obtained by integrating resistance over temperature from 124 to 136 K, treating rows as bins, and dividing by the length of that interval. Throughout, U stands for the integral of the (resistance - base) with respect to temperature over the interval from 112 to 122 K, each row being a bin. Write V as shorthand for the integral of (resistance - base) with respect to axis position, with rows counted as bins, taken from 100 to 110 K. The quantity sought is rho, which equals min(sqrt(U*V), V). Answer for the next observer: -4.40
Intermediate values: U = -6.0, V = -4.4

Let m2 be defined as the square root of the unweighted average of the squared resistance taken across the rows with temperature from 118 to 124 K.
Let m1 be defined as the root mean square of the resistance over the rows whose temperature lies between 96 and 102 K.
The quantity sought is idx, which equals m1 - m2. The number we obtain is 0.17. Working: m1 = 2.03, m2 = 1.85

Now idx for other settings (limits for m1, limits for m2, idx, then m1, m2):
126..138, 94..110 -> 0.62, 2.64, 2.02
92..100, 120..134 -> -0.10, 2.12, 2.22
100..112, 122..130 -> -0.14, 1.99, 2.13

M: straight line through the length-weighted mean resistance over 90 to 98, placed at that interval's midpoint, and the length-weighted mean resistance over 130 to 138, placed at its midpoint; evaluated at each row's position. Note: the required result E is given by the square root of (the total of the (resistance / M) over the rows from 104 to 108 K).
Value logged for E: 1.31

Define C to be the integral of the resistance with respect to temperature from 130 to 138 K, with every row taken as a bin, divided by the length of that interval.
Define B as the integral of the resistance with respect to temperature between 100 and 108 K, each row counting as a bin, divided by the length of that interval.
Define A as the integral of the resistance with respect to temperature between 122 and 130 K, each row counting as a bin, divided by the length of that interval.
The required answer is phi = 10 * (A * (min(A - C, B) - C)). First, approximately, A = 2.12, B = 1.97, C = 2.78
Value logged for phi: -73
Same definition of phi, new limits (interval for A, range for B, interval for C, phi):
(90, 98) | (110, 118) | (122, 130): -45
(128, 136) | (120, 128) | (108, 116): -34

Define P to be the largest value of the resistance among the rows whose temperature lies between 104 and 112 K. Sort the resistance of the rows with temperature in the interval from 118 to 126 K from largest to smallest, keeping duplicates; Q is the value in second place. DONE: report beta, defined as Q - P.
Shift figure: -0.17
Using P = 2.09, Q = 1.918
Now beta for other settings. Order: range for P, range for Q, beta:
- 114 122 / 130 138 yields 1.00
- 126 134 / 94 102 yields -0.55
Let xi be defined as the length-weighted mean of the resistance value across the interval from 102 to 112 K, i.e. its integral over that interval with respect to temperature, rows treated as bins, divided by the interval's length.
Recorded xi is 2.00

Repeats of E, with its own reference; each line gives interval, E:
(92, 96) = 1.42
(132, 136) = 1.42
